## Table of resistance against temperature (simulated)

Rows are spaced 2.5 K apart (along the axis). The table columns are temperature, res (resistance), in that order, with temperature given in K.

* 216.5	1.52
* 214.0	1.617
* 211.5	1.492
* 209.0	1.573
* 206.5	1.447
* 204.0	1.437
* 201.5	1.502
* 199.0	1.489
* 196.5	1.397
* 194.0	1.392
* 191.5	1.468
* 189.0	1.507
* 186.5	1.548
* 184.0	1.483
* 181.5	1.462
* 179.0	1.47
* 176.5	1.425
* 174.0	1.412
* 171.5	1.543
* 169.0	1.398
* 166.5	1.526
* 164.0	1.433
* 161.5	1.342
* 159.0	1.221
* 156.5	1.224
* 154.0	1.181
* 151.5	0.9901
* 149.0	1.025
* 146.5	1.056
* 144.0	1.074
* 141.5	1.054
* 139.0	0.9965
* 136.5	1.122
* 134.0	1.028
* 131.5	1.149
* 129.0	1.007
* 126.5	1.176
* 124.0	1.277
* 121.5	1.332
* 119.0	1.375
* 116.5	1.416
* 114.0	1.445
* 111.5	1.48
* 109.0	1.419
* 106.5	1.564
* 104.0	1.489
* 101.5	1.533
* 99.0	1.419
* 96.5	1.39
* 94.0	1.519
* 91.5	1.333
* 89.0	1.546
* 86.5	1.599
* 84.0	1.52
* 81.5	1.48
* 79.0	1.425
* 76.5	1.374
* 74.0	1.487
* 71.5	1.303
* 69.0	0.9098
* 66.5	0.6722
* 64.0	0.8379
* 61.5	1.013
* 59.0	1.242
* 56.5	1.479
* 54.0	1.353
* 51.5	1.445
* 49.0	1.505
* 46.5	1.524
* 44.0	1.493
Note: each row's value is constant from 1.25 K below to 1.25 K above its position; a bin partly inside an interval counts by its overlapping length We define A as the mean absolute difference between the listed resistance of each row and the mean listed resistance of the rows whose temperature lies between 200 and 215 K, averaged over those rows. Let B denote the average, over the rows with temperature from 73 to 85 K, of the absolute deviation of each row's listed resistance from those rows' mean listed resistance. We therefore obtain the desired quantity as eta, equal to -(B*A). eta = -0.0026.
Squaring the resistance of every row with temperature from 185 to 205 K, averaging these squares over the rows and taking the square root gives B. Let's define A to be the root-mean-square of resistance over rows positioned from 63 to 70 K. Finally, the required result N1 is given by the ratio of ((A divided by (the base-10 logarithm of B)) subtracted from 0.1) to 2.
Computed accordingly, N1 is -2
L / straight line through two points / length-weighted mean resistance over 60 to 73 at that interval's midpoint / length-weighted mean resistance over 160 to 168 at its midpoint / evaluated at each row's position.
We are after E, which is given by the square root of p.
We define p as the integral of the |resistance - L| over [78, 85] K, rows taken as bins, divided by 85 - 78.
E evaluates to 0.66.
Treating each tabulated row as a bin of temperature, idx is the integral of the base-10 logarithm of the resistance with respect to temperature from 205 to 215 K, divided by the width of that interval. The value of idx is 0.18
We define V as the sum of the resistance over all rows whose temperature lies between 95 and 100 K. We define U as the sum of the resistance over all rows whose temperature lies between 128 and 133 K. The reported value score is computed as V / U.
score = 1.3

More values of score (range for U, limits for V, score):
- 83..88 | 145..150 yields 0.7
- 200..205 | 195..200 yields 1.0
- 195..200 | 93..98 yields 1.0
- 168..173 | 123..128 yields 0.8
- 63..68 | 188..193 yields 2.0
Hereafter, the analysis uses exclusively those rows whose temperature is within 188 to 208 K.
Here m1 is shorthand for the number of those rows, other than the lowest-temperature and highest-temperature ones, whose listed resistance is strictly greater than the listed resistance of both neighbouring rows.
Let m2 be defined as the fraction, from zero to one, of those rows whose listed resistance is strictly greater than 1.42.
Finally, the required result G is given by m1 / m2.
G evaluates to 1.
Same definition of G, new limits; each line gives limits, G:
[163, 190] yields 5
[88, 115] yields 6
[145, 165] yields 8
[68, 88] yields 2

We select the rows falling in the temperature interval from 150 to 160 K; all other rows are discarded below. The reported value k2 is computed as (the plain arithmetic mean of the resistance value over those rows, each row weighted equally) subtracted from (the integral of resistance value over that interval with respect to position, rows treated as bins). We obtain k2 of 10.3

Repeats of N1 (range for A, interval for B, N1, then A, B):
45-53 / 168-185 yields -5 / 1.49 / 1.46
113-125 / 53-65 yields -8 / 1.37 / 1.21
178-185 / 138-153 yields -52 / 1.47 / 1.03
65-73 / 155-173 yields -3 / 1.00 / 1.39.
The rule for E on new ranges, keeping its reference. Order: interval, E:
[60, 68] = 0.40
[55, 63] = 0.56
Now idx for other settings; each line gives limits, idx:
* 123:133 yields 0.06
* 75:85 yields 0.16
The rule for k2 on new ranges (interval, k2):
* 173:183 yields 13.0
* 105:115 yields 13.3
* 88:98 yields 13.0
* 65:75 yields 9.7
